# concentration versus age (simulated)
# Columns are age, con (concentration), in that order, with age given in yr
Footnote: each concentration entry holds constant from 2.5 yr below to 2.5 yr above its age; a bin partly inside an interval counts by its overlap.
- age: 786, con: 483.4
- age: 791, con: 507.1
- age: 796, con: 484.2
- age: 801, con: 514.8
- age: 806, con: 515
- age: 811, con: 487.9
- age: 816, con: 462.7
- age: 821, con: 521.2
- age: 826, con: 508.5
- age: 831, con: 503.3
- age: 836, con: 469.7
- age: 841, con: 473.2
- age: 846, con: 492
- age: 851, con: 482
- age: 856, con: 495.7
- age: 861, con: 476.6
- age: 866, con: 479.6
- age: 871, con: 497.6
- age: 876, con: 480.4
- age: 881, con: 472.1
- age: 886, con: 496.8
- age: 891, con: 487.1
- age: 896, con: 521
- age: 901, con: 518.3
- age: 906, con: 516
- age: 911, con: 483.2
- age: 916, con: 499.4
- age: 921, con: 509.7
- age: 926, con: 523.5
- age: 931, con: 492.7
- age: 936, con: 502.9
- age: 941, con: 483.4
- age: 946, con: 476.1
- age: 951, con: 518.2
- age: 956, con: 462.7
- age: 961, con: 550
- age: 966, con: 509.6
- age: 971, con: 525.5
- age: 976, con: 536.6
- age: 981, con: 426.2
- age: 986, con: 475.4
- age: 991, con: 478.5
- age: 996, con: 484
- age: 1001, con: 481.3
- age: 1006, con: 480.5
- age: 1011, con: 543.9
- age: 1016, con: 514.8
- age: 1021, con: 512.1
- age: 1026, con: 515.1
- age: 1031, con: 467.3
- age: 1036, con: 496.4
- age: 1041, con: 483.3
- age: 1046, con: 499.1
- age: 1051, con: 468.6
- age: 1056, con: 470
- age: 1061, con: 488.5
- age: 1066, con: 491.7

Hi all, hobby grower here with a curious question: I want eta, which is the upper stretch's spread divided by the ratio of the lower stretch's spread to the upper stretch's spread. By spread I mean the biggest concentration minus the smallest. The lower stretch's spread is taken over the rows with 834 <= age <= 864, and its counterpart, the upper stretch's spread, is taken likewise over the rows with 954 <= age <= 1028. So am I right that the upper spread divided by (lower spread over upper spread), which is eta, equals 589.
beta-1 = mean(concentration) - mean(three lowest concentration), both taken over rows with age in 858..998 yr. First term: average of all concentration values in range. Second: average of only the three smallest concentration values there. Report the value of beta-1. 42.2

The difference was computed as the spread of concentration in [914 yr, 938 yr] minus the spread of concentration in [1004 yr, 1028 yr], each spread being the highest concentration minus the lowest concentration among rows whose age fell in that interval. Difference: -33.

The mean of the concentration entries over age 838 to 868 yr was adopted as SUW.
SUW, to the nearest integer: 483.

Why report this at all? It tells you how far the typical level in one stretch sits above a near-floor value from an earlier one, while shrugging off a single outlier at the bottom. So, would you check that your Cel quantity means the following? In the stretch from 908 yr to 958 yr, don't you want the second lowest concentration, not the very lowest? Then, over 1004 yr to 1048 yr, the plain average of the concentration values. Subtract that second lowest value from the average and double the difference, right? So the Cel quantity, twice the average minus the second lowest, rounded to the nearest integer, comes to 51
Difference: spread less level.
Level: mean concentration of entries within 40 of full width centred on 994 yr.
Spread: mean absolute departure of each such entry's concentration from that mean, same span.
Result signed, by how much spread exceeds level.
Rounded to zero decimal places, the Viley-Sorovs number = -462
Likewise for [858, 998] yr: -476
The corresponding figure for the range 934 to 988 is -468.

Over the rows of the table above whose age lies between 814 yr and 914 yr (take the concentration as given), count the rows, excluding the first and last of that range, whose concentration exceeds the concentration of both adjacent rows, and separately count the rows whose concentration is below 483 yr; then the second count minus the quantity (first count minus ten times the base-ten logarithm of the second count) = 11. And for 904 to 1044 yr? 8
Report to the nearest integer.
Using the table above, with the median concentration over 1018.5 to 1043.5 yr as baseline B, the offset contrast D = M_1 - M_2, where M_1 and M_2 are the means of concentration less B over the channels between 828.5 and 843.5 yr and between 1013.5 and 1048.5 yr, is -16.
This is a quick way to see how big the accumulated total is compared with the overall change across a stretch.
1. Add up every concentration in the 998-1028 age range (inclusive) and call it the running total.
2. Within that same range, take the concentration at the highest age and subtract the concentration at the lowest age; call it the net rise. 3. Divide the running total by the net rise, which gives 90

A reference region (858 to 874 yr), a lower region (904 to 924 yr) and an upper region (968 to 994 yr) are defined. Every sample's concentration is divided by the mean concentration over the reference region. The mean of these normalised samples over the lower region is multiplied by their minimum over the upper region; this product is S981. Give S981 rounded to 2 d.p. 0.91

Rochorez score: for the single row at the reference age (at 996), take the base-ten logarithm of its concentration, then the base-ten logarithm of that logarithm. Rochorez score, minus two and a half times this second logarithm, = -1.07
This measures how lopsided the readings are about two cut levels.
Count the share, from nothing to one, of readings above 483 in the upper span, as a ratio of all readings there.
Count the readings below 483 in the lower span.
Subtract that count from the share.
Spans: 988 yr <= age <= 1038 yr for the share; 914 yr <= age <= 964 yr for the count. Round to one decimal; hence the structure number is -1.4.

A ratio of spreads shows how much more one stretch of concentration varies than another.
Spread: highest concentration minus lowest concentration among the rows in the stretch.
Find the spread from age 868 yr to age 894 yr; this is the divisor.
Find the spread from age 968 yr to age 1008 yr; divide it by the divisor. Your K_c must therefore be 4.3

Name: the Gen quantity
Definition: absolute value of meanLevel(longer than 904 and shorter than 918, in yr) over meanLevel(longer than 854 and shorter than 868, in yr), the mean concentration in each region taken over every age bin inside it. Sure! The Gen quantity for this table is 1.032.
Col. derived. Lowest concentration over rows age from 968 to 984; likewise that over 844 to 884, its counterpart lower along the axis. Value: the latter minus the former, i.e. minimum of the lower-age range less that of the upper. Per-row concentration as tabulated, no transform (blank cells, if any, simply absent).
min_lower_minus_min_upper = 46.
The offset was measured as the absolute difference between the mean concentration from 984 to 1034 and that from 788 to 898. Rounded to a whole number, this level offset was 3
